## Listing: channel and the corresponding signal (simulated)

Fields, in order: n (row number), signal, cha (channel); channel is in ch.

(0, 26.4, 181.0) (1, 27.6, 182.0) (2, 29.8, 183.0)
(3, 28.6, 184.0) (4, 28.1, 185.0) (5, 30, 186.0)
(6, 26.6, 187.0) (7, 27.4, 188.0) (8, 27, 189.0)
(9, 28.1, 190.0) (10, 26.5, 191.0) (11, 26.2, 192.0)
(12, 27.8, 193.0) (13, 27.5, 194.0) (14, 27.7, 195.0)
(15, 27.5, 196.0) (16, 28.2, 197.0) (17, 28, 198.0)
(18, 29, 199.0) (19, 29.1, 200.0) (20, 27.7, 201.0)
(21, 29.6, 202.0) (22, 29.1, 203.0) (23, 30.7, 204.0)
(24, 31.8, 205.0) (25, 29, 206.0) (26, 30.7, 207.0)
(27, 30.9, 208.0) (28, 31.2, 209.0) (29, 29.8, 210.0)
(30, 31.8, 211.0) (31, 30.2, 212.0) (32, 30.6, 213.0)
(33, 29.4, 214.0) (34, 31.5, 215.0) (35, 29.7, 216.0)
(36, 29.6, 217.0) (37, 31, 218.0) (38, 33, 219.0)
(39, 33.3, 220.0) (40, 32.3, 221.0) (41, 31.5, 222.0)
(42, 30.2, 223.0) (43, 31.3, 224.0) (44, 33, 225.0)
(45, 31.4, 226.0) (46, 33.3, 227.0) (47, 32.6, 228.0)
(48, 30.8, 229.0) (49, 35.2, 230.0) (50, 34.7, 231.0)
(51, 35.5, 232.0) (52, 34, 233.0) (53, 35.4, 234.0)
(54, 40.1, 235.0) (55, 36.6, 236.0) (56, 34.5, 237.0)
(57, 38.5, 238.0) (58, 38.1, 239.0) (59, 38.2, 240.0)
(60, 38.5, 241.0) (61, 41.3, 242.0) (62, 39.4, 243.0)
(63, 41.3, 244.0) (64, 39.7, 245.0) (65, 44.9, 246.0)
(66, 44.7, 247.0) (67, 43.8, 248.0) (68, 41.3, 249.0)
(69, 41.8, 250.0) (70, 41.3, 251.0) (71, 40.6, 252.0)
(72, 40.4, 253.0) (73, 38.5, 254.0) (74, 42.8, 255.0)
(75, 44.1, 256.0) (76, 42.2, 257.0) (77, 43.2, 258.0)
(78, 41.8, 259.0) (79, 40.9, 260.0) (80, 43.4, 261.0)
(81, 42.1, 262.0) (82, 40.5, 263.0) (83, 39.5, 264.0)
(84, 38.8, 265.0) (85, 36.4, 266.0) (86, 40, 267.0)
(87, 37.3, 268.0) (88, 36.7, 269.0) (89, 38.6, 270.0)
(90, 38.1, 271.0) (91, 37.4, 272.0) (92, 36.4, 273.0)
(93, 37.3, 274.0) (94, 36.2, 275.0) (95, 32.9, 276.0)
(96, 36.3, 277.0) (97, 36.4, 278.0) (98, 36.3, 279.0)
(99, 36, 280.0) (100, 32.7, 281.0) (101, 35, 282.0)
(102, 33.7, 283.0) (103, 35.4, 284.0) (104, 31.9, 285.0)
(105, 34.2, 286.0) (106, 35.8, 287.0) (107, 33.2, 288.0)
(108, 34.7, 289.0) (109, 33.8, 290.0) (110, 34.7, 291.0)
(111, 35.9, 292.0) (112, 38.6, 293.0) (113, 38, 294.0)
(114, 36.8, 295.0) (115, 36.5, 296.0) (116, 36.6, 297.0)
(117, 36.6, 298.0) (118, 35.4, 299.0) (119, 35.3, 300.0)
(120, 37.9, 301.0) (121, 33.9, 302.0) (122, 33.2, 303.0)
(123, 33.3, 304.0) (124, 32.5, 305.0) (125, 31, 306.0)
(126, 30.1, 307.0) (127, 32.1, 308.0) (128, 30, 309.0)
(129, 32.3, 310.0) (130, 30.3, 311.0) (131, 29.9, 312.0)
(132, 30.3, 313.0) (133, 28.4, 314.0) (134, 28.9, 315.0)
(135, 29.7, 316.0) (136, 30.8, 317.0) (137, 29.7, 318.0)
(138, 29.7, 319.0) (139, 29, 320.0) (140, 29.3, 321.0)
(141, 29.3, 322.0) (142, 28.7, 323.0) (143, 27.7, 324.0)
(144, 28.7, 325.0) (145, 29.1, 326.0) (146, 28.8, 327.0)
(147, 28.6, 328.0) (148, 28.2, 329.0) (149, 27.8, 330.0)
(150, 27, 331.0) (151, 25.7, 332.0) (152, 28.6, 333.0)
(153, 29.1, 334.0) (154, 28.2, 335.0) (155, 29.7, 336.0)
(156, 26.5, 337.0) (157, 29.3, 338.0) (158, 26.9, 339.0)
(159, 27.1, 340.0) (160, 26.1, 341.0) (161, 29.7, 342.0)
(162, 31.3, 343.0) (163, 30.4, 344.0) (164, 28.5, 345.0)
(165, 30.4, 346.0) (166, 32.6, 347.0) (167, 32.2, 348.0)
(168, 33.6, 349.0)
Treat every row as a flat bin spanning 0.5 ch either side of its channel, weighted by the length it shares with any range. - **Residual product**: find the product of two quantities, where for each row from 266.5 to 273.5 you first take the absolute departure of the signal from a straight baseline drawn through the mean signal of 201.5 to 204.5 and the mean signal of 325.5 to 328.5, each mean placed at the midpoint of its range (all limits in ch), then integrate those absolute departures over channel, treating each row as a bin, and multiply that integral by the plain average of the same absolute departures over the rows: 507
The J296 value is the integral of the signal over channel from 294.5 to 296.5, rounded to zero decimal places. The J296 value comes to 73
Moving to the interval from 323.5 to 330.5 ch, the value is 199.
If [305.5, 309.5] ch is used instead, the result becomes 123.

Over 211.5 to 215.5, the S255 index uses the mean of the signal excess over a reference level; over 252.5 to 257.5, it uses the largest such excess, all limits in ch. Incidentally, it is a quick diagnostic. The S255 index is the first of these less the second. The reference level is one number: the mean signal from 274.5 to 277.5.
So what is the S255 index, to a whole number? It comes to -14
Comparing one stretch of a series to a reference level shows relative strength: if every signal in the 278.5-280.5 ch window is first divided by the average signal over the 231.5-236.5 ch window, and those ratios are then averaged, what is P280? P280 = 1.00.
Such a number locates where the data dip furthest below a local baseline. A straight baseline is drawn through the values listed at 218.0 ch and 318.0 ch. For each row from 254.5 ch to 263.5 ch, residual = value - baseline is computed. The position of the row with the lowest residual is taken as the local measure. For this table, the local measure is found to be 263.0 ch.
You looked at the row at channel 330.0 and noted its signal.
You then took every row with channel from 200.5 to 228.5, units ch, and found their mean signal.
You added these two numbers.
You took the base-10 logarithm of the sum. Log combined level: 1.77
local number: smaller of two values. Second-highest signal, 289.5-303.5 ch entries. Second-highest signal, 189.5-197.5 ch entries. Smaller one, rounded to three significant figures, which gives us 28.1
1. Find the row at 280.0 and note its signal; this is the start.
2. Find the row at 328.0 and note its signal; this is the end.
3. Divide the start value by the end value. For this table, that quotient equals 1.26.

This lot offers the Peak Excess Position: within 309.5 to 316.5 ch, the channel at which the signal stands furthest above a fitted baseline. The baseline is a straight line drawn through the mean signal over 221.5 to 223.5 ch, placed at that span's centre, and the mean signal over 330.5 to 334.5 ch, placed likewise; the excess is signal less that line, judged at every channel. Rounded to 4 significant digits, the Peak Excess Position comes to 310.0 ch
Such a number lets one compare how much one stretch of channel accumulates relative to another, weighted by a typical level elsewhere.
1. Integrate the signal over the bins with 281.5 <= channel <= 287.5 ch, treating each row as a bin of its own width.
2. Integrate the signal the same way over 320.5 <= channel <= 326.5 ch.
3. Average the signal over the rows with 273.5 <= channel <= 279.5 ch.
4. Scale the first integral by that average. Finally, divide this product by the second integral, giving 42.8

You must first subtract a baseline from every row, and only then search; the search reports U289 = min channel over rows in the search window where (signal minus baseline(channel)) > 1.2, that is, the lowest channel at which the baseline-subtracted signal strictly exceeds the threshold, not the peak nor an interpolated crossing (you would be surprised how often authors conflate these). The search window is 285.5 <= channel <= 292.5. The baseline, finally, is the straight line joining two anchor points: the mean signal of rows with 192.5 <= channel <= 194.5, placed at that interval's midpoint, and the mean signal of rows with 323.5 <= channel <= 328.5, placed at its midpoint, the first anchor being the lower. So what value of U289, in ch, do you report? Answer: 286.0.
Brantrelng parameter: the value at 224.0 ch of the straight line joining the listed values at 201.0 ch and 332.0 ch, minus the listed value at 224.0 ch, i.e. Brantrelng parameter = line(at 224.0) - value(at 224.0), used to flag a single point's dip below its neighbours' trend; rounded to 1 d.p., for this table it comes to -4.0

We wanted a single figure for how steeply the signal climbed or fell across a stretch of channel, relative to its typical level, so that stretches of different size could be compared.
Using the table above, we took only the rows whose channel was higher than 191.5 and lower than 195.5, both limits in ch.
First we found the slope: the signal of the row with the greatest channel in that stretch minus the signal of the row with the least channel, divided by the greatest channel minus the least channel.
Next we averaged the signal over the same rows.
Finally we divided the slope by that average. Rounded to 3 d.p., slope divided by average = 0.018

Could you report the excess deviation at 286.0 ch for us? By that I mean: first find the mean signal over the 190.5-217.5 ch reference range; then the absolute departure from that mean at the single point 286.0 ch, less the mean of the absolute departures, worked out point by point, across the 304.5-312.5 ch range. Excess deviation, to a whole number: 3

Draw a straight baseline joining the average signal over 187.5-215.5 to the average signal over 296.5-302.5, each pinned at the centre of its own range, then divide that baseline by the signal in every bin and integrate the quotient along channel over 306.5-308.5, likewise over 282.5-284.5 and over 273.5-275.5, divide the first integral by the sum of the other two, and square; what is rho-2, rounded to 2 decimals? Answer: 0.37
